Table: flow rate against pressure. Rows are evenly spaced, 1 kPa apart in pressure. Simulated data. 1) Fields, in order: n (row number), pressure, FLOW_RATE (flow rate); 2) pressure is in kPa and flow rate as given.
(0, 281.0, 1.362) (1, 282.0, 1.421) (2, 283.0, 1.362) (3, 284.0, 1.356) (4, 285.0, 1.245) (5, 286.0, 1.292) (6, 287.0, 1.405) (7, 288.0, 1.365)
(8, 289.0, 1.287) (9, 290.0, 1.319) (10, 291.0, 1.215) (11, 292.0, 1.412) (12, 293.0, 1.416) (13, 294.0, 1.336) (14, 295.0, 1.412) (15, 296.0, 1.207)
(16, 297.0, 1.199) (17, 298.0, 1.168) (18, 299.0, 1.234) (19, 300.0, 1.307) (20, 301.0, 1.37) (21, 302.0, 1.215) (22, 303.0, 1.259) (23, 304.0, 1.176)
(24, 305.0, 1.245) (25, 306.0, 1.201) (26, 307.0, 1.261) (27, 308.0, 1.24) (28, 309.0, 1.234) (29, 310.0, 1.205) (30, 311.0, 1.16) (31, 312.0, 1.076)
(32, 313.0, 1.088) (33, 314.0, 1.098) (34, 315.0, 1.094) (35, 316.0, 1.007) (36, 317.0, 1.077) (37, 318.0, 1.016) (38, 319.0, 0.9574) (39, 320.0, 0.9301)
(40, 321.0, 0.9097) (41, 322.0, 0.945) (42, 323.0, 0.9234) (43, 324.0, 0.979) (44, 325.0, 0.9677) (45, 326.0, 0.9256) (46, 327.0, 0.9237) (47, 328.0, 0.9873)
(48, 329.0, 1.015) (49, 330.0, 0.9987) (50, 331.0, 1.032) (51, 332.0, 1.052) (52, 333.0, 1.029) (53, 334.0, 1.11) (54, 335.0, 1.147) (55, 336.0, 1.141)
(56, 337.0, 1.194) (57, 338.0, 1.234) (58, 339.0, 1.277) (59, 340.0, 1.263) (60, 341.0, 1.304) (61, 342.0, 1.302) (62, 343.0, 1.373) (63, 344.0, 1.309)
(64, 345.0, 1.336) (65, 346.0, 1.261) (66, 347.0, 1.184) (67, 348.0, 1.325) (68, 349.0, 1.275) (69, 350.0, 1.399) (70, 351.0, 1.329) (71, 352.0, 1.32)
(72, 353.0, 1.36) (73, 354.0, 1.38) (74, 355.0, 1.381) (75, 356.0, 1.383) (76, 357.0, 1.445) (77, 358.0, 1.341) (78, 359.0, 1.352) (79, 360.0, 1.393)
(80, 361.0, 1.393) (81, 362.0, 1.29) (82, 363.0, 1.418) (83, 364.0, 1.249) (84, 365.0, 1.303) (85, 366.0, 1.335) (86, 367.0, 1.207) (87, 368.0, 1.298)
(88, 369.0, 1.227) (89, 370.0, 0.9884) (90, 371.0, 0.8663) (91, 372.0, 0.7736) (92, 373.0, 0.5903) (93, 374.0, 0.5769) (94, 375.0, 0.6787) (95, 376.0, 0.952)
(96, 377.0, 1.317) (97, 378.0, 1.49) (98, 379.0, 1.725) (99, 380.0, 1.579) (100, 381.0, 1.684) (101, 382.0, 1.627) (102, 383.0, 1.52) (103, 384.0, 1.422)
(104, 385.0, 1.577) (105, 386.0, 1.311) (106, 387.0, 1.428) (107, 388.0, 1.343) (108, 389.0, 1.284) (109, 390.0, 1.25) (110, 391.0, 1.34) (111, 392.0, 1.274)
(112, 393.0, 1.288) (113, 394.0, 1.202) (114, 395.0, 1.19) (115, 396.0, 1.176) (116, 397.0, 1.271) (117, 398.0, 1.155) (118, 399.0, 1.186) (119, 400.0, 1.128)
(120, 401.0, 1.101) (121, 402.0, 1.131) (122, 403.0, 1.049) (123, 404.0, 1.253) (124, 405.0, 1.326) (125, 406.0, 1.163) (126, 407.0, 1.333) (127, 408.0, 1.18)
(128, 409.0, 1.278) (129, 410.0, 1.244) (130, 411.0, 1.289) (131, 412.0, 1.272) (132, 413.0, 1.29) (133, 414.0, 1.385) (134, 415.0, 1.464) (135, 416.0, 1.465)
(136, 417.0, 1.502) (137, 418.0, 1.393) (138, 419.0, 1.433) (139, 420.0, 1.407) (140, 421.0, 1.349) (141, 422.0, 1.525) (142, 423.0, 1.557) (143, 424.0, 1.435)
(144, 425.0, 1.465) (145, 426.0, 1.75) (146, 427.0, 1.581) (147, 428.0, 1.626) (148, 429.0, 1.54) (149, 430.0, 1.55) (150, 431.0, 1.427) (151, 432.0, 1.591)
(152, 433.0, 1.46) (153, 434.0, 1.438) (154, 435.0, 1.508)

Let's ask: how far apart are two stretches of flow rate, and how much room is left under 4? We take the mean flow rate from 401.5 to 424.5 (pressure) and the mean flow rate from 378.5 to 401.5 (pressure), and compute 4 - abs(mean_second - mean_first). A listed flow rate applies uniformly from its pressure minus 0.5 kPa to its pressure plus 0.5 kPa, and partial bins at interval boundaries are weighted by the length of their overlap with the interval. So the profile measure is 3.99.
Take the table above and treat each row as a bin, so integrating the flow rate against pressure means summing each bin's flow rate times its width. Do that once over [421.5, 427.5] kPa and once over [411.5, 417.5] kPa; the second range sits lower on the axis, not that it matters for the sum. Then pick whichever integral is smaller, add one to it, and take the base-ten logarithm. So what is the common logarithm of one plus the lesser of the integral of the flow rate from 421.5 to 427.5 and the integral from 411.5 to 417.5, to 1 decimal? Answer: 1.0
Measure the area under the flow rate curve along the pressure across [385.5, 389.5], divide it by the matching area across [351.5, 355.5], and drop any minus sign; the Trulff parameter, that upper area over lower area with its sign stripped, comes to 0.99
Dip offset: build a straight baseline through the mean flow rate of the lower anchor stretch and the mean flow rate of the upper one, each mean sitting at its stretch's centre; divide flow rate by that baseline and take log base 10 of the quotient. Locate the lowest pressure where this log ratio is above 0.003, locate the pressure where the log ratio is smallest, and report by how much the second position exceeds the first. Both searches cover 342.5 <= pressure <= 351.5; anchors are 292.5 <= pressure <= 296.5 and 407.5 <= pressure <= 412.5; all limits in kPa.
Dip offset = 4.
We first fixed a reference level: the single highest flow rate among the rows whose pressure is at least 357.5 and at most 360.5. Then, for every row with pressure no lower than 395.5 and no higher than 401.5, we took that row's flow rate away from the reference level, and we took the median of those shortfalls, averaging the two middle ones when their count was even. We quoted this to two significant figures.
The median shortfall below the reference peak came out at 0.23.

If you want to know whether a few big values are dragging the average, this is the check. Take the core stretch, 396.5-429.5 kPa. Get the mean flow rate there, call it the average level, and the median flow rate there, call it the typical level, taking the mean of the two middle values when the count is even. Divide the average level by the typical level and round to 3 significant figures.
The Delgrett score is 1.01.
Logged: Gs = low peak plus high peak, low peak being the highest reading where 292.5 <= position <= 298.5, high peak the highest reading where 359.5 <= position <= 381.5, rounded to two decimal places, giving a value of 3.14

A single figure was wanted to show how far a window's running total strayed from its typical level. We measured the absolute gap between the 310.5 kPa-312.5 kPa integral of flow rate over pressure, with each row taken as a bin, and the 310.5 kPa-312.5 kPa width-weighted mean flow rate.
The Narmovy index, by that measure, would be 1.12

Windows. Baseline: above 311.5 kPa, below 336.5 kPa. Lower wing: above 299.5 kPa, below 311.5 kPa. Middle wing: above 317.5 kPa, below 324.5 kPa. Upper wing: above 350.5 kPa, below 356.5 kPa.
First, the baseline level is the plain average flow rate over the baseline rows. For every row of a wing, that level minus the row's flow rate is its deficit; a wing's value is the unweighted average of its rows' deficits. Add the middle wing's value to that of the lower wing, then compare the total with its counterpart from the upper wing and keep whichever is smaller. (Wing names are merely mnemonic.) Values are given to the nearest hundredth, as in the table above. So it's -0.34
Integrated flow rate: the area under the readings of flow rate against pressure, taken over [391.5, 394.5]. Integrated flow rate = 3.76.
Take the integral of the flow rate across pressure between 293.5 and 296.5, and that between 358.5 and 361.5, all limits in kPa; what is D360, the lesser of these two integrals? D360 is 4.0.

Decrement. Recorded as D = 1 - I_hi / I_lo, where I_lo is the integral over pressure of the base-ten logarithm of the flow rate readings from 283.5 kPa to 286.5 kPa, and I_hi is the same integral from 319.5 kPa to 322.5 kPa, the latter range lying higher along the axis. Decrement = 1.3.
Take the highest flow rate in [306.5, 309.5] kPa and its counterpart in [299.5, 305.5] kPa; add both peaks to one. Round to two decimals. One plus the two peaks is 3.63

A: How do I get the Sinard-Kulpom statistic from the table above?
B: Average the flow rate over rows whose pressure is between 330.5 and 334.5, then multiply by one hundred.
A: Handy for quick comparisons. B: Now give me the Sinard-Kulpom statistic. 106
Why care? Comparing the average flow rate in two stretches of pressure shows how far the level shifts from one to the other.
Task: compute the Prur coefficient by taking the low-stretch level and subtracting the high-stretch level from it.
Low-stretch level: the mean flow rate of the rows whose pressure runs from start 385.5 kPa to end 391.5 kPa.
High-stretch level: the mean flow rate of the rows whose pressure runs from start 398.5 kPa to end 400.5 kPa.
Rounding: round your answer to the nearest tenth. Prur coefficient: 0.2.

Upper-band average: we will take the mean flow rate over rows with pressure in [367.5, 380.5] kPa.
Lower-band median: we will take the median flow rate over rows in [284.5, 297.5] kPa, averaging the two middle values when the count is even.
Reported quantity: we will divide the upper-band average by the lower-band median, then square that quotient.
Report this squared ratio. 0.67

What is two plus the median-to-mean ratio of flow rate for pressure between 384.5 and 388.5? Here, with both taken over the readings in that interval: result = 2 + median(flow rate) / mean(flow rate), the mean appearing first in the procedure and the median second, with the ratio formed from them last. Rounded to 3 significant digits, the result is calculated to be 2.98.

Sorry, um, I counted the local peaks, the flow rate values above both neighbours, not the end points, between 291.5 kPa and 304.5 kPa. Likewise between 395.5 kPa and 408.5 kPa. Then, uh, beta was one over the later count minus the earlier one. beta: 1.0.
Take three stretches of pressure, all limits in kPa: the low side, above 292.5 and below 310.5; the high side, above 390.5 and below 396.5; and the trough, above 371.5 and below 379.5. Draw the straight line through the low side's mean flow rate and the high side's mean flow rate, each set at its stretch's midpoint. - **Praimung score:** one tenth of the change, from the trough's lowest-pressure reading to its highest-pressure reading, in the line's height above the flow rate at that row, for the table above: -0.095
